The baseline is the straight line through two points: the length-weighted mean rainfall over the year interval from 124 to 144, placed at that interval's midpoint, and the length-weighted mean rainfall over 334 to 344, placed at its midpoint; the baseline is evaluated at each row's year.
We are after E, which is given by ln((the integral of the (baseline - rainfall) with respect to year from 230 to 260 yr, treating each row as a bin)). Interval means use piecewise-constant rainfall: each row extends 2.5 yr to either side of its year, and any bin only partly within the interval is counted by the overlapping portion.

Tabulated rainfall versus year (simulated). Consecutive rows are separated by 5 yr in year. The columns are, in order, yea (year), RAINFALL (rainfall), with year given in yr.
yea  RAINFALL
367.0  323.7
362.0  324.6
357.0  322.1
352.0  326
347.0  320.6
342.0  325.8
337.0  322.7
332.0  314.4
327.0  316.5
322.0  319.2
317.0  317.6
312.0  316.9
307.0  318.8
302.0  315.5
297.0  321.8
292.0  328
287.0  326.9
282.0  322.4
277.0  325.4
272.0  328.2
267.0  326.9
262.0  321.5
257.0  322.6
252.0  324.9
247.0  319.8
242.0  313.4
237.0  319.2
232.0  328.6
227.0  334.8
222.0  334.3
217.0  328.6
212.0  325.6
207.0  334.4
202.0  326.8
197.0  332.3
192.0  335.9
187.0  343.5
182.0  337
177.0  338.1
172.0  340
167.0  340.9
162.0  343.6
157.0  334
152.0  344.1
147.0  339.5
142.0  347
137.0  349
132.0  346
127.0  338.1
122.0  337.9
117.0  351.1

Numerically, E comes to 5.9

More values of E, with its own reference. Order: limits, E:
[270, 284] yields 4.2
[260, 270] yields 4.2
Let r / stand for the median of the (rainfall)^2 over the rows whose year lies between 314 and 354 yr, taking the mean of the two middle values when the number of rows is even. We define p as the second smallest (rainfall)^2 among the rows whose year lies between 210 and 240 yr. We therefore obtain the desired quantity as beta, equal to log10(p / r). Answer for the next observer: 0.02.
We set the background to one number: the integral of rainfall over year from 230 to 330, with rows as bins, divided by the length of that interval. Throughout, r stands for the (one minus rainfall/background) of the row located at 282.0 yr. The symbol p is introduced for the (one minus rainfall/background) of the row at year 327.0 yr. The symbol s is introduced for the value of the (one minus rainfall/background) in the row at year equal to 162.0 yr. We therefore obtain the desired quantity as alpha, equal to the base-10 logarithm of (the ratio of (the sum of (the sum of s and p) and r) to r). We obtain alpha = 1.36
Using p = 0.016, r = -0.002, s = -0.068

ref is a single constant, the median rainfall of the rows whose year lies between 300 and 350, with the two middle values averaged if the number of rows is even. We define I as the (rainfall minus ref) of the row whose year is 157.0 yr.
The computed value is 16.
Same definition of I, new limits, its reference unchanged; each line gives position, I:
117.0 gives 33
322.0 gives 1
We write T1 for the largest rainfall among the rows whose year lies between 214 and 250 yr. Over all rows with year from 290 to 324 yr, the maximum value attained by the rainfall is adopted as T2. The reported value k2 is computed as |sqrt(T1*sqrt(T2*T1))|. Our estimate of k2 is 333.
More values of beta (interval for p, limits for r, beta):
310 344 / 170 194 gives -0.06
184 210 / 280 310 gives 0.03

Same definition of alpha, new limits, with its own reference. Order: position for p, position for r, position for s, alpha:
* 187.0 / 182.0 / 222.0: 0.51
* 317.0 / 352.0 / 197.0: 0.40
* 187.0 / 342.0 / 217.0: 0.90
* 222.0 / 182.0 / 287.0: 0.34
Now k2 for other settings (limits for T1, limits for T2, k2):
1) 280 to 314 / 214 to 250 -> 330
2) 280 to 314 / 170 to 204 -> 332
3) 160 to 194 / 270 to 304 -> 340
